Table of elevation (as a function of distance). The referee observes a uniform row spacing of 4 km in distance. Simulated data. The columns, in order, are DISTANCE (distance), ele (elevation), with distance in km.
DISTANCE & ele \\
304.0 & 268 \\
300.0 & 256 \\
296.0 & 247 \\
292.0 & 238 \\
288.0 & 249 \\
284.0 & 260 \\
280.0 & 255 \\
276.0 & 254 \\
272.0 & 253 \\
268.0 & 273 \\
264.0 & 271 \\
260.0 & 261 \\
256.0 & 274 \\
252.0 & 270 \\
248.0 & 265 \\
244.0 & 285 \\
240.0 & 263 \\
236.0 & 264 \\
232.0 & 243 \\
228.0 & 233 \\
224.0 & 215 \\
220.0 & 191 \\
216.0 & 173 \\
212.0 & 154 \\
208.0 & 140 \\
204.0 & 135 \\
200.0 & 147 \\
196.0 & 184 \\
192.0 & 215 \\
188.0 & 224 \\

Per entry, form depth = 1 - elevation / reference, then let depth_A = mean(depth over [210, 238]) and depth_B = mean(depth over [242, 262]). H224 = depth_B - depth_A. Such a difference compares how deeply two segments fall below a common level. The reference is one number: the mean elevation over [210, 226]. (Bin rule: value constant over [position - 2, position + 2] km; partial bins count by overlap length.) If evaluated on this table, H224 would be -0.33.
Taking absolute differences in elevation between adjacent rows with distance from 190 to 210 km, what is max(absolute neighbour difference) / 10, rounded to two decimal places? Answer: 3.70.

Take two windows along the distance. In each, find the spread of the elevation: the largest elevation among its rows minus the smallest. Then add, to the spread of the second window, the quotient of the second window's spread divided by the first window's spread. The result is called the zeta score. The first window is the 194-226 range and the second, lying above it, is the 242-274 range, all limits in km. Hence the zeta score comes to 32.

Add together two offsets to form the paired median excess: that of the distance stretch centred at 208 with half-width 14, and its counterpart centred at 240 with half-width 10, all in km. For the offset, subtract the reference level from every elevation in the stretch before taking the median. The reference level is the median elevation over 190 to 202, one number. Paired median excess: 50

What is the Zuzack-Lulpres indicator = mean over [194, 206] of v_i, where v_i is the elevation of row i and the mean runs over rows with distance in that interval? 155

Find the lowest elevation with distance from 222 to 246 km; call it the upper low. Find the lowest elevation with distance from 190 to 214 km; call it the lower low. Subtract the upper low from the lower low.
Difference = -80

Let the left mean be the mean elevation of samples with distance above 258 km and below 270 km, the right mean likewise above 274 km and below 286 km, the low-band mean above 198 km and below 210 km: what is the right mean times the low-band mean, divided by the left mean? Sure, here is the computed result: 134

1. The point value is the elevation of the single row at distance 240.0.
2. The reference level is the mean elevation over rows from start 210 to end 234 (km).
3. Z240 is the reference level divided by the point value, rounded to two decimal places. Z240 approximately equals 0.77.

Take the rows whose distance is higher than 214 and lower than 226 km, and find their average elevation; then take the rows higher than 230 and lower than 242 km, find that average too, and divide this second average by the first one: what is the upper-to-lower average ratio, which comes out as 1.33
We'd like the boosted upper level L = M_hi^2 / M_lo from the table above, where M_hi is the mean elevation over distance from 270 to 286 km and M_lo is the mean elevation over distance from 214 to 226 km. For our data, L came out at 338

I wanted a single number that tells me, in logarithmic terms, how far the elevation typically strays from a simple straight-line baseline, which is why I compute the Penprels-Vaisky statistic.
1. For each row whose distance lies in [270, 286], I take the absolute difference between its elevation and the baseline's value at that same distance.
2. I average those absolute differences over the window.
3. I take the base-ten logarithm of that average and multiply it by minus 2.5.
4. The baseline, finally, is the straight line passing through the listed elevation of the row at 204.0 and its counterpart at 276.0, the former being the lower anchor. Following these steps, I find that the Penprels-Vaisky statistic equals -1.7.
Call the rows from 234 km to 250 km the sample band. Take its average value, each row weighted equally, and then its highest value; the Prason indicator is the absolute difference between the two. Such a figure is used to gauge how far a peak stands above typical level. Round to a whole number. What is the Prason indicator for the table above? 16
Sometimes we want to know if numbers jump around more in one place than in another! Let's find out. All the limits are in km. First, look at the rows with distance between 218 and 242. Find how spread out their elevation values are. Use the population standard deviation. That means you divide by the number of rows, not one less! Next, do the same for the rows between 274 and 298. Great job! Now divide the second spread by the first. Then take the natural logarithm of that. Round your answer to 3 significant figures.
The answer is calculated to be -1.31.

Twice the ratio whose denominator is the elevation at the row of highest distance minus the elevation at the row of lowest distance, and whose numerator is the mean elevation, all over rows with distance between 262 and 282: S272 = -33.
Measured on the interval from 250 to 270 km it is 180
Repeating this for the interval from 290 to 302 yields 27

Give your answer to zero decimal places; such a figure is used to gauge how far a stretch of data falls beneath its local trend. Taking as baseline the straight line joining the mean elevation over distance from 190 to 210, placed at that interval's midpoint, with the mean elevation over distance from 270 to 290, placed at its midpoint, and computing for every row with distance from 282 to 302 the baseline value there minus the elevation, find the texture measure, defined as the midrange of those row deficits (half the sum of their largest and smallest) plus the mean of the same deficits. 32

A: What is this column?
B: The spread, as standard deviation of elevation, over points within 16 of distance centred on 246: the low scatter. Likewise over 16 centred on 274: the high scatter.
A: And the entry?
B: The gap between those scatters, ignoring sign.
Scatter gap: 0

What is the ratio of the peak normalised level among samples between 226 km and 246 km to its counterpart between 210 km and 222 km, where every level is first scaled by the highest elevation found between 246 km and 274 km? 1.49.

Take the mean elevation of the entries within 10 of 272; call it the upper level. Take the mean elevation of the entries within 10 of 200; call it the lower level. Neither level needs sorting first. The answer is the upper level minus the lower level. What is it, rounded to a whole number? 97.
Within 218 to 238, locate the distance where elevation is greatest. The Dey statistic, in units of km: 236.0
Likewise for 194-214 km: 196.0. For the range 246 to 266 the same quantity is 256.0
